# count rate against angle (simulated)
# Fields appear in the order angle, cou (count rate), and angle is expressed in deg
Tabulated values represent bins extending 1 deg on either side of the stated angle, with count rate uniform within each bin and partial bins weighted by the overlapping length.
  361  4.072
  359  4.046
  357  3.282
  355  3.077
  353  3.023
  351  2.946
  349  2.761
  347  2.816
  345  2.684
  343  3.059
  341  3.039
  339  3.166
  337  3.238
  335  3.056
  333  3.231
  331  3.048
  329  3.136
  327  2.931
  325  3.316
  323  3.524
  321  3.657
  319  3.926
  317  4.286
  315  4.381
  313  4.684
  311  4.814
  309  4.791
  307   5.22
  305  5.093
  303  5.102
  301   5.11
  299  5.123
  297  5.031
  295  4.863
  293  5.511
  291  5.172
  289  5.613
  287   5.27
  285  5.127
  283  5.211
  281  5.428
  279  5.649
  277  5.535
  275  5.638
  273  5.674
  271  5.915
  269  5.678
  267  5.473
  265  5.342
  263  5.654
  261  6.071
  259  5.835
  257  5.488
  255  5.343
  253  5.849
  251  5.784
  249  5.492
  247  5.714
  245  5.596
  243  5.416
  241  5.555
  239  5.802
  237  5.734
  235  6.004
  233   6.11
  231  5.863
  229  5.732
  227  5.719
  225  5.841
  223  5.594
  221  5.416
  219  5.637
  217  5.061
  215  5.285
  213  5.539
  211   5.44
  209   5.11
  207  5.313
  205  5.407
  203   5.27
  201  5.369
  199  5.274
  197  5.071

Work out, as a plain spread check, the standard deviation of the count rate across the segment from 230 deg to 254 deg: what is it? 0.20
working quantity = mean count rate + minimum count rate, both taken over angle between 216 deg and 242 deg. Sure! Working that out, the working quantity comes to 10.8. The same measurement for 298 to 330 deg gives 7.2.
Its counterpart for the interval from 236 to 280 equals 11.0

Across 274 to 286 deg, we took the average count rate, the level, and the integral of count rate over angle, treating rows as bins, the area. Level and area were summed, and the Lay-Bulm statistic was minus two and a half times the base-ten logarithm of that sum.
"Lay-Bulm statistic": -4.62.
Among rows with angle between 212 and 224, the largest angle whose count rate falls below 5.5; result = 221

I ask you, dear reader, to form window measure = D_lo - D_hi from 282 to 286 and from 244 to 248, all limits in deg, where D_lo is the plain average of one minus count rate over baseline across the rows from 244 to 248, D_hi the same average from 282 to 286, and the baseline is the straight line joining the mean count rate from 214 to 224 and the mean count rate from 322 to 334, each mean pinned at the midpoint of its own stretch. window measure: 0.10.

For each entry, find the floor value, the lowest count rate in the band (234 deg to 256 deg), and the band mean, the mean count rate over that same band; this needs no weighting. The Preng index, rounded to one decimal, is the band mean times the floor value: 30.3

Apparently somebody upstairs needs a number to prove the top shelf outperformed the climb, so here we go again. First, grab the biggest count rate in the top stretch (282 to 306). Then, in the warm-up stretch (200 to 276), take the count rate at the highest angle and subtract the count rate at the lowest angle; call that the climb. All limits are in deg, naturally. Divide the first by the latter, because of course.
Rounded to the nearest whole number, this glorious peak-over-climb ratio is 21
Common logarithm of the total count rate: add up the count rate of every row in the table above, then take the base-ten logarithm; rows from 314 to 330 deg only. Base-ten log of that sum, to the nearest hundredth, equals 1.46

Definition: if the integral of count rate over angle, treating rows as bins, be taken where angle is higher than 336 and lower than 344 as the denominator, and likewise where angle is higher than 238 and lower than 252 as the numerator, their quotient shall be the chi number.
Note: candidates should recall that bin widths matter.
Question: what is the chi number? 3.1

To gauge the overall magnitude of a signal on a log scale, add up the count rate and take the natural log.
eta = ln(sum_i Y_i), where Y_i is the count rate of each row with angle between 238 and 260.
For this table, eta 4.13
